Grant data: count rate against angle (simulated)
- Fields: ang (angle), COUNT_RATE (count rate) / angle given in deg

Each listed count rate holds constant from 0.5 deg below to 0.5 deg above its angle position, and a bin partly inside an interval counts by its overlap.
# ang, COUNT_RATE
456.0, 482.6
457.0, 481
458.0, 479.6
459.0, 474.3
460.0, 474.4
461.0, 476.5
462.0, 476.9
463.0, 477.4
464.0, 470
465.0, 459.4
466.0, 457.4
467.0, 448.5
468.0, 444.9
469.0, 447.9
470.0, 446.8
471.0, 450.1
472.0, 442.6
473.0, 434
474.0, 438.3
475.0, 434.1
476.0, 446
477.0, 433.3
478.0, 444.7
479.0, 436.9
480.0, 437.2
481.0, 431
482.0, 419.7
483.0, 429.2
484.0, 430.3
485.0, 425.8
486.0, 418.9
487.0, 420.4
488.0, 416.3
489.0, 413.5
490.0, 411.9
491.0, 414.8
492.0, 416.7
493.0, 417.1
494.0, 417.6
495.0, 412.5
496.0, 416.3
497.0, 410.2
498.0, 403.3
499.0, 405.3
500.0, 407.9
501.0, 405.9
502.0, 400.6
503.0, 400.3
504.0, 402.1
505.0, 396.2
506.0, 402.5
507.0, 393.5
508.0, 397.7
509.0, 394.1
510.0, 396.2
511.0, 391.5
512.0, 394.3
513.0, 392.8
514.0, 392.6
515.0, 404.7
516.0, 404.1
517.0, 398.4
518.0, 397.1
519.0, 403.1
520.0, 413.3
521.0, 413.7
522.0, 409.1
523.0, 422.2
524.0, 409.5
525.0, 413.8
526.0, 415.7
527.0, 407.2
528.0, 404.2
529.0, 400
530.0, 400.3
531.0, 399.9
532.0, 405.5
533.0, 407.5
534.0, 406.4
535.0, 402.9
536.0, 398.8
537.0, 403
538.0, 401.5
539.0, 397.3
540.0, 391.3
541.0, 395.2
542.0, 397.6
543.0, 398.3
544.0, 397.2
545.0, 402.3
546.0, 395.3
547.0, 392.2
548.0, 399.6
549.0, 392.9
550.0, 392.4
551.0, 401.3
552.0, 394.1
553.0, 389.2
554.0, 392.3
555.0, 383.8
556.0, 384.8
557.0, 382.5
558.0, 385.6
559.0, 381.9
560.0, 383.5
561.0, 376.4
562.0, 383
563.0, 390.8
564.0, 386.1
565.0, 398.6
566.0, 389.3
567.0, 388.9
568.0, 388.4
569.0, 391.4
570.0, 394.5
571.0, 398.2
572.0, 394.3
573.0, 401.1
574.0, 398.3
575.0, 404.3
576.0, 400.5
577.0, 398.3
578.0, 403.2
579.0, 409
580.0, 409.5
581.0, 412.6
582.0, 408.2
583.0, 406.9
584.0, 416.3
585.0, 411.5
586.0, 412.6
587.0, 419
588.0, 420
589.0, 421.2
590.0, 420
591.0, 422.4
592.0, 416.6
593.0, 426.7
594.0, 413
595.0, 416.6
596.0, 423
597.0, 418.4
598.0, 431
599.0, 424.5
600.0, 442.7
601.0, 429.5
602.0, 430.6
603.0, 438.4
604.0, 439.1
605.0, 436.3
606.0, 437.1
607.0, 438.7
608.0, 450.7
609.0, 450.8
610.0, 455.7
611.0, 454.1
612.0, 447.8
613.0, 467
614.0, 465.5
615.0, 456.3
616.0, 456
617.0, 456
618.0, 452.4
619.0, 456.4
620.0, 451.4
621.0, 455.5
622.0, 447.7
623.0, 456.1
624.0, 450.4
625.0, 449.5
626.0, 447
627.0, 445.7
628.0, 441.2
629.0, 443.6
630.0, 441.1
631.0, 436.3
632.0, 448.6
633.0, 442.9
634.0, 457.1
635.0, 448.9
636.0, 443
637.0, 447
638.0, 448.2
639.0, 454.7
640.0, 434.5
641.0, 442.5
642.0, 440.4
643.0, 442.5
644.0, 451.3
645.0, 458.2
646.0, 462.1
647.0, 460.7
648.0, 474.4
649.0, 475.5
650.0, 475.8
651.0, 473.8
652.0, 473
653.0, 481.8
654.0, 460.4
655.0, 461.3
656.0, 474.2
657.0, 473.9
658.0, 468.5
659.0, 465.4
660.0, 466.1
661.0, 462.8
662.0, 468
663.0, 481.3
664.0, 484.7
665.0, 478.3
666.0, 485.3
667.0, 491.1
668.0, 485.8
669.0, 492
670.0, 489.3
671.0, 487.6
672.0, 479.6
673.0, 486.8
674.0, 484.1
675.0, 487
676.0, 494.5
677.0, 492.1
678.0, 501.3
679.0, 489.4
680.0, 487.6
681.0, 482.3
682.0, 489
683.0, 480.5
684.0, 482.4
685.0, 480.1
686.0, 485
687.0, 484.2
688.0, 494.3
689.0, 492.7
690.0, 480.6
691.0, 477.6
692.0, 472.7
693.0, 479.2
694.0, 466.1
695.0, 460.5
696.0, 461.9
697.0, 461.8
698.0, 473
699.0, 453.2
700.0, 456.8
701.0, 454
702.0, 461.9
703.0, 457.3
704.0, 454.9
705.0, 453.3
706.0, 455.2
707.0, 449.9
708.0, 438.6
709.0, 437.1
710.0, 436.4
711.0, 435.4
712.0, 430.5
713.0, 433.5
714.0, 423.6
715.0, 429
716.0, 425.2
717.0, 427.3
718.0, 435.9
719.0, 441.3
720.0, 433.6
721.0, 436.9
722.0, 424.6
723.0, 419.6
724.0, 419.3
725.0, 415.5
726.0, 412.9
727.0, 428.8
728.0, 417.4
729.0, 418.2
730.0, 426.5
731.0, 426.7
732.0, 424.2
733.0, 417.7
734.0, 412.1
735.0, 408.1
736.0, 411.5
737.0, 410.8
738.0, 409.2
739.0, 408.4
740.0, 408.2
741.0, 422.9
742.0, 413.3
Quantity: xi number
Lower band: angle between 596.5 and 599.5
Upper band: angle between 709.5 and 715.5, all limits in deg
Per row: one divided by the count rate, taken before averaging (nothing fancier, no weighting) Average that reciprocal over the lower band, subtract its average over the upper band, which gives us 0.0000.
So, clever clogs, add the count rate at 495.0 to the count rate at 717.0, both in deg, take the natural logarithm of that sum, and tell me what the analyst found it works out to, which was 6.73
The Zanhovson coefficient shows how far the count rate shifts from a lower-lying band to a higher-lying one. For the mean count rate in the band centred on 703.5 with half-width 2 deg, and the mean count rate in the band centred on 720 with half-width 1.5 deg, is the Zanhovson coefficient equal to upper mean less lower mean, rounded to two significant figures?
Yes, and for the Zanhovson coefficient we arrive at -20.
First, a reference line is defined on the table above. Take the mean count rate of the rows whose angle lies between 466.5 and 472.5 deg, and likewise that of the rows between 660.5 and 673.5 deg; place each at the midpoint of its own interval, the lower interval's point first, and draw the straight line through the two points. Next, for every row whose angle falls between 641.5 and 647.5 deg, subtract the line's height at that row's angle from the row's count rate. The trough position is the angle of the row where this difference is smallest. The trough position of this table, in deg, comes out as 642.0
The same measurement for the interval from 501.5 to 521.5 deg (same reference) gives 511.0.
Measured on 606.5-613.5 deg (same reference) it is 607.0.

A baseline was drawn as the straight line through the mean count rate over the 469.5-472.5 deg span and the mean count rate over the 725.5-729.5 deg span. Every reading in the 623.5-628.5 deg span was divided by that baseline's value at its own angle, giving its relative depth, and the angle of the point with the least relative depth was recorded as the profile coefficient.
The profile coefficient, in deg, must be 628.0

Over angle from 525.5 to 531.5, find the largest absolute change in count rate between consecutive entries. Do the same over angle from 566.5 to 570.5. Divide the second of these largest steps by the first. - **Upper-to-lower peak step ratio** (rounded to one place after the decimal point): 0.4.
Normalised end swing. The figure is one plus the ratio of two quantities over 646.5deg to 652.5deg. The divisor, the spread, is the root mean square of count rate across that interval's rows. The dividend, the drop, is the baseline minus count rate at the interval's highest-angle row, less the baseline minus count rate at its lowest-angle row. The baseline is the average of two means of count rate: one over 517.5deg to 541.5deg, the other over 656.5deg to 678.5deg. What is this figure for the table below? 0.974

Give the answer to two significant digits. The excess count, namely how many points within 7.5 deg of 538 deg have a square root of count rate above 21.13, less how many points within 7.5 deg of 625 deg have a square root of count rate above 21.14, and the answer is -10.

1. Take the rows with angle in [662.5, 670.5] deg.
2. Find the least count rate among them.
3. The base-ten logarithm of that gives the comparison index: 2.68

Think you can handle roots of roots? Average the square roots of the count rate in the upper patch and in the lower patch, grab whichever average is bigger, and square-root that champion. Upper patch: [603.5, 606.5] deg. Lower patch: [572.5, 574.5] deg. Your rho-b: 4.57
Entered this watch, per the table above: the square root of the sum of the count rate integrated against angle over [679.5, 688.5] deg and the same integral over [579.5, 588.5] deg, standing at 89.9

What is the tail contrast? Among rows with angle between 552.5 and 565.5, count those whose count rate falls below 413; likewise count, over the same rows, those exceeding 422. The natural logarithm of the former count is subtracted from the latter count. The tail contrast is -2.6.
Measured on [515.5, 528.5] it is -1.1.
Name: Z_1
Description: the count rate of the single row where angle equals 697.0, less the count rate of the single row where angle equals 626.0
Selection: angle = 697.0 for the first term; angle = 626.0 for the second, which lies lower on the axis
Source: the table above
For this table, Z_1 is 15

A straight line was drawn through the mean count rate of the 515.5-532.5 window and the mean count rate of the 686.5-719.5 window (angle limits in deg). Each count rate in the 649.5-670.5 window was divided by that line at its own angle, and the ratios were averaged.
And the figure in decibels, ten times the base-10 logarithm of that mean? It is 0.3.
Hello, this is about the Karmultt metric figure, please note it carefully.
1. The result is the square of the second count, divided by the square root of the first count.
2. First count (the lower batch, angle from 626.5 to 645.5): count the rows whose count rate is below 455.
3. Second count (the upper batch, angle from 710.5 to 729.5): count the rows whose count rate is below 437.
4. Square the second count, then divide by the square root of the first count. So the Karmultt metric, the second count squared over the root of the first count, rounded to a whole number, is 79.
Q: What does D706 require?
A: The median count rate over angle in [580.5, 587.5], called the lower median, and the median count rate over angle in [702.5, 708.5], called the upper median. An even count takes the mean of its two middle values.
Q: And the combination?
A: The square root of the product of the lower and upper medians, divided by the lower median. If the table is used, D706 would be 1.05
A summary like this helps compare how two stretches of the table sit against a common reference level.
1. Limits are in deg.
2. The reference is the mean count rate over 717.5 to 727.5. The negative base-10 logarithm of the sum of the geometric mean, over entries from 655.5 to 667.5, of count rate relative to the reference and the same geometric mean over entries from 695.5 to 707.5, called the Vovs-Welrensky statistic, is -0.339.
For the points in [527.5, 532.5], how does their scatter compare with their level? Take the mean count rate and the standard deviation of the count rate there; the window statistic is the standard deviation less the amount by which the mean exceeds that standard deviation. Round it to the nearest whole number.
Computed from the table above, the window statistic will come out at -397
